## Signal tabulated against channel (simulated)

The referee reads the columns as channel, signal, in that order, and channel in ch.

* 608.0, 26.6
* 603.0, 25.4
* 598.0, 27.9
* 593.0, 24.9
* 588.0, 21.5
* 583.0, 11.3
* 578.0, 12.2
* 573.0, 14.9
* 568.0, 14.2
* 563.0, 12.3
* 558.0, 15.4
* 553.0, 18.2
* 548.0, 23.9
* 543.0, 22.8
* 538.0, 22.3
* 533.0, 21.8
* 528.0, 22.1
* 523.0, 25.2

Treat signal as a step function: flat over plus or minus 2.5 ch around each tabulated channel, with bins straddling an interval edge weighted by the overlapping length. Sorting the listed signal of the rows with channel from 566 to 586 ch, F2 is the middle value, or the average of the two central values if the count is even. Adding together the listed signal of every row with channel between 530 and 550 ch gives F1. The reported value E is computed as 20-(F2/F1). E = 19.9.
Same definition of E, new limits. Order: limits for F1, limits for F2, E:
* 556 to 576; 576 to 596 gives 19.7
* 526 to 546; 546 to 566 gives 19.8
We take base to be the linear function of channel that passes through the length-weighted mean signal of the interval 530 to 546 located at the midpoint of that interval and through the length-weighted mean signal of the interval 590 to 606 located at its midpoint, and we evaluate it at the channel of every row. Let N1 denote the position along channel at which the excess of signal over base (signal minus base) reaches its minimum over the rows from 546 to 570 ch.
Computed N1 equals 563.0 ch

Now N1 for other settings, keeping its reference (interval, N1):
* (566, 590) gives 583.0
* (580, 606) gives 583.0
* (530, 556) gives 553.0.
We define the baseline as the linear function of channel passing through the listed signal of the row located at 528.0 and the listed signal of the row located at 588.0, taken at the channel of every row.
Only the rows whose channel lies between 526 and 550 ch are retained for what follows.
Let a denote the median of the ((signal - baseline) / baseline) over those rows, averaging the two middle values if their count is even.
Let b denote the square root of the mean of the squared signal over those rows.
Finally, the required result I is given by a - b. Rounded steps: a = 0.01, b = 22.6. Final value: -22.6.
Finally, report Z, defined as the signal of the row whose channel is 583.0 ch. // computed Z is 11.3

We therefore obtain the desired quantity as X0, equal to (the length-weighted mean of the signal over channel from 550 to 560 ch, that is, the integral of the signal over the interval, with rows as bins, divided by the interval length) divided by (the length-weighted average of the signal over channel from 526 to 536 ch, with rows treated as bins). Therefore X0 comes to 0.78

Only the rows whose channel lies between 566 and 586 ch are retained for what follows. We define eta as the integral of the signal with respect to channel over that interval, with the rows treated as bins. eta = 267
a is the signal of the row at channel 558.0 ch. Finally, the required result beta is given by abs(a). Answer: 15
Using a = 15.4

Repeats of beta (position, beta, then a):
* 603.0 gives 25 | 25.4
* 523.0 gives 25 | 25.2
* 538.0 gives 22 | 22.3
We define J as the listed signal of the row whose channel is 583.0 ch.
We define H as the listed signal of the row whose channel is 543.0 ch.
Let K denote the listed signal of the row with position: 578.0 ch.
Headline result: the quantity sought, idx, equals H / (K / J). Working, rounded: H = 22.8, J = 11.3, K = 12.2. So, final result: 21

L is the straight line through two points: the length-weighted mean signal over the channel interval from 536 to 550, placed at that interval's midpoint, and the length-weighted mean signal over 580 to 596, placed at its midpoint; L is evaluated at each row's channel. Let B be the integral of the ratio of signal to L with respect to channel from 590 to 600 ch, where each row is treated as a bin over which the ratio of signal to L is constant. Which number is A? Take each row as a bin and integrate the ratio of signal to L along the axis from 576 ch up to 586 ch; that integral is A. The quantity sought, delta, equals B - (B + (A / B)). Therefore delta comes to -0.44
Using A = 6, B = 14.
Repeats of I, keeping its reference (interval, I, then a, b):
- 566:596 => -17.6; -0.33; 17.2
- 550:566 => -15.8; -0.29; 15.5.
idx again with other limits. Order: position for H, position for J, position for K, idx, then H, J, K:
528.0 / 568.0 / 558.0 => 20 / 22.1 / 14.2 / 15.4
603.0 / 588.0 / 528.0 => 25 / 25.4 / 21.5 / 22.1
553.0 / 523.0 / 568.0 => 32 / 18.2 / 25.2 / 14.2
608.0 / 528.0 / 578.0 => 48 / 26.6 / 22.1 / 12.2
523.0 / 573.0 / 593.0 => 15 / 25.2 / 14.9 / 24.9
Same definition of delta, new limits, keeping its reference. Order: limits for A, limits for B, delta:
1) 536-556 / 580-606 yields -0.62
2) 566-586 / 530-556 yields -0.54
